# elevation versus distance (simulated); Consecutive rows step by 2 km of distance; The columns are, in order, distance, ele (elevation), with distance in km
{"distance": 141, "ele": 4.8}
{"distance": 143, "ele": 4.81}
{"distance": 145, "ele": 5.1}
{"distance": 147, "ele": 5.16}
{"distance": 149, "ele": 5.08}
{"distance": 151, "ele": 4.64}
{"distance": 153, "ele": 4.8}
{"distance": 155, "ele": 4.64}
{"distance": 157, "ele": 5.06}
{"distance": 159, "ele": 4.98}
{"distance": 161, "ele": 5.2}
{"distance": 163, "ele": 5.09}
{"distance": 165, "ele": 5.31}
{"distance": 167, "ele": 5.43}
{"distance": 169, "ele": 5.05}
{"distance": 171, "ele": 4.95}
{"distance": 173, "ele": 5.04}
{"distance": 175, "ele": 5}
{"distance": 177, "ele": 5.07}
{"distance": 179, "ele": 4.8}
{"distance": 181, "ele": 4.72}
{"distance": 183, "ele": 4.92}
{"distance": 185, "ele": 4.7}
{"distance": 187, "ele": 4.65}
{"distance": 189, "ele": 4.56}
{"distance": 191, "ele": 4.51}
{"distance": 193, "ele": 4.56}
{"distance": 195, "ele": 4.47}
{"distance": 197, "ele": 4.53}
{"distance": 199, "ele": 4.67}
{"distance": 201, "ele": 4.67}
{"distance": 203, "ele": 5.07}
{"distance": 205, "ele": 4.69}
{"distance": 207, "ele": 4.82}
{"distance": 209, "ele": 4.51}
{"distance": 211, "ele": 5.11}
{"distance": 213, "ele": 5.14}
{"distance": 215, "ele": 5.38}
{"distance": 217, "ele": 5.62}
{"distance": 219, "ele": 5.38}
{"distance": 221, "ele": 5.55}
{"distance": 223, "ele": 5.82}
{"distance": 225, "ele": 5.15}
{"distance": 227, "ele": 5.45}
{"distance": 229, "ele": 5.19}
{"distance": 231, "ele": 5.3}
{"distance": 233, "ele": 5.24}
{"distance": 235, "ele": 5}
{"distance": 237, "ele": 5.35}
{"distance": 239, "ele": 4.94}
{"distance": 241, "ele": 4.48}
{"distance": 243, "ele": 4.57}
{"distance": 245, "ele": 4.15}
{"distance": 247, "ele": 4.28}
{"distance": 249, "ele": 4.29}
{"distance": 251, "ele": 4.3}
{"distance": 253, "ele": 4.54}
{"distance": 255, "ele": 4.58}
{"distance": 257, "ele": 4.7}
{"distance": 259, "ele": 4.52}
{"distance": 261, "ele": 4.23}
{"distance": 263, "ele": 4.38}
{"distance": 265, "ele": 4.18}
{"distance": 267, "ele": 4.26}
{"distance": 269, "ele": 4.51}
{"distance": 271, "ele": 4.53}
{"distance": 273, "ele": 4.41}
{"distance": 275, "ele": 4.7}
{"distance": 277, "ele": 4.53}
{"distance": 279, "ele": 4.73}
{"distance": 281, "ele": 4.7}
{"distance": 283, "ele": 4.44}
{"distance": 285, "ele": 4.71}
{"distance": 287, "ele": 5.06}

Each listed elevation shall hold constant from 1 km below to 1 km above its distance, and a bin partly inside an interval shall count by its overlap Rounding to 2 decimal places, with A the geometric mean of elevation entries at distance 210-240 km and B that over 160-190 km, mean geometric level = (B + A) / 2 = 5.13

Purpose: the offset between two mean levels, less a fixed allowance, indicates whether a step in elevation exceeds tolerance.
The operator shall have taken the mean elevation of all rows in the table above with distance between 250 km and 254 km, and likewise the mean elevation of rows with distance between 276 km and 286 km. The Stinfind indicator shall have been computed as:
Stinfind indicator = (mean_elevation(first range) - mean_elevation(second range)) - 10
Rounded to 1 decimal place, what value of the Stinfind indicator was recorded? -10.2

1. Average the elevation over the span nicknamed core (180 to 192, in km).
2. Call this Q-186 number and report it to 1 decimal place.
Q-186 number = 4.7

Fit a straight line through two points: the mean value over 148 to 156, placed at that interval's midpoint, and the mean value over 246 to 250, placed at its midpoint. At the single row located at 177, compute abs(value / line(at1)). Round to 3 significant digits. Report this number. 1.09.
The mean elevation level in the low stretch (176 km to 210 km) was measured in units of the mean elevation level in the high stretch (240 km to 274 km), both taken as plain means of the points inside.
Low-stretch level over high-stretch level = 1.07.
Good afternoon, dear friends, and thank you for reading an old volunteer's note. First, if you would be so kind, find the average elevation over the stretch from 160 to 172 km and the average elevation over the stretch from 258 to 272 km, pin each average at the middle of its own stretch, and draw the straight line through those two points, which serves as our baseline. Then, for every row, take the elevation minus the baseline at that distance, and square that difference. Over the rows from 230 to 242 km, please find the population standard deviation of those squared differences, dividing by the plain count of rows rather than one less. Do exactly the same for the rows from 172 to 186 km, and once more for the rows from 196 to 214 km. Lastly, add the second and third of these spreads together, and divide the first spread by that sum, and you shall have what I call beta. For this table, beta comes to 2.1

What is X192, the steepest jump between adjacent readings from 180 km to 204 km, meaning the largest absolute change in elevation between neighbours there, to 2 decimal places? 0.40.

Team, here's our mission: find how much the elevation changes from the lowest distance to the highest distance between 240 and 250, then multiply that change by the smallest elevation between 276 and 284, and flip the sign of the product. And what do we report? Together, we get 0.84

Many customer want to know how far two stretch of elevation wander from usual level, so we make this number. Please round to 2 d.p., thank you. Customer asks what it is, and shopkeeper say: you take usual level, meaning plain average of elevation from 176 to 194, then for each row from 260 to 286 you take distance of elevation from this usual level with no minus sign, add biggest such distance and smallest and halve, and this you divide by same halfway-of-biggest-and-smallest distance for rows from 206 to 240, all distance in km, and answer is 0.46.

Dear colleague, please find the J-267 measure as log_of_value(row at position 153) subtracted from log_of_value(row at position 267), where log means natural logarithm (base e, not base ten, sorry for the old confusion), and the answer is -0.12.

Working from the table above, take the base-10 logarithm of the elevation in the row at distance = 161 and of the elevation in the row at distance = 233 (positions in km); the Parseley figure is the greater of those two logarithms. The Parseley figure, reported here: 0.72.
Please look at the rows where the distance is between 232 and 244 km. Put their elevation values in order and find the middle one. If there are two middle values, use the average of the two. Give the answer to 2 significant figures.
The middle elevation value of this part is 5.0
